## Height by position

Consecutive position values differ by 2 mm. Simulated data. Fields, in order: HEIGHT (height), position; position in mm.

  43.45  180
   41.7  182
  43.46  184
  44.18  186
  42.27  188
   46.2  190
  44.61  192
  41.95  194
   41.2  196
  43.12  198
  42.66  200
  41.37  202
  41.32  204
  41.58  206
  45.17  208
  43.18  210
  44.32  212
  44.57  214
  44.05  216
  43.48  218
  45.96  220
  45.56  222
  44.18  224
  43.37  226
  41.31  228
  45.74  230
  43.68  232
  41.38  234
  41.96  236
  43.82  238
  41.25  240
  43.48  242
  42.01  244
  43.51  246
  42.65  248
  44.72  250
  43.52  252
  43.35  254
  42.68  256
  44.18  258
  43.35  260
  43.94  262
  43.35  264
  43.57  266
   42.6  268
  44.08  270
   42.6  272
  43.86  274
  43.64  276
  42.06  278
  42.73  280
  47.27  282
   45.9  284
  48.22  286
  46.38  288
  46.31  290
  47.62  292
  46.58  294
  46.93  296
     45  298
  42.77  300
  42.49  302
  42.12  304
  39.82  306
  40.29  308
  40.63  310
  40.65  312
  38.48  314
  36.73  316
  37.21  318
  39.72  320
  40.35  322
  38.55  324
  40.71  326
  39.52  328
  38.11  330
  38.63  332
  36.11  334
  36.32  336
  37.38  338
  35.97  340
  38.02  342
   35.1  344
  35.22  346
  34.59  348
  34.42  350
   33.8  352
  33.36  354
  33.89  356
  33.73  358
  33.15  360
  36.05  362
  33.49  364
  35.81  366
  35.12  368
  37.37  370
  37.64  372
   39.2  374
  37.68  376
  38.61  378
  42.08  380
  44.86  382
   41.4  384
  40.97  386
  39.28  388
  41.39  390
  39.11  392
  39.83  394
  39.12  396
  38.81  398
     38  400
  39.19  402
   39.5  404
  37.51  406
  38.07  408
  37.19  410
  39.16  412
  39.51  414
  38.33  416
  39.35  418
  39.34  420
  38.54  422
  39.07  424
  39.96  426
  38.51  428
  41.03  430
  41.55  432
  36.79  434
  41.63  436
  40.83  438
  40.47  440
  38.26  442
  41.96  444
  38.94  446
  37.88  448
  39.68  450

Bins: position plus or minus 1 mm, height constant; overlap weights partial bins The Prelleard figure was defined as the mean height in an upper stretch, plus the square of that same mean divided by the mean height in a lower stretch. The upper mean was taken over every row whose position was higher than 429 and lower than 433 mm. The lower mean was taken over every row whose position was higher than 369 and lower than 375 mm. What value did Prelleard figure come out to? 86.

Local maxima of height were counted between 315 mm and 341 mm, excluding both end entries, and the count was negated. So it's -4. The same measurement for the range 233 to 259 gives -4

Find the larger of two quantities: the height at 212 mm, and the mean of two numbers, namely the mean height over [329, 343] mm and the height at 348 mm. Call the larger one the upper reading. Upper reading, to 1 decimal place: 44.3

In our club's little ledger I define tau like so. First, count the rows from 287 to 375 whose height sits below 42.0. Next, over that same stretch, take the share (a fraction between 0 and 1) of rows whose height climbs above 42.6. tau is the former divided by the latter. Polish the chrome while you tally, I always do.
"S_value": 220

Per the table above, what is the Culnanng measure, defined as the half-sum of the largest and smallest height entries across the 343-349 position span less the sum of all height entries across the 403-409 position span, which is -80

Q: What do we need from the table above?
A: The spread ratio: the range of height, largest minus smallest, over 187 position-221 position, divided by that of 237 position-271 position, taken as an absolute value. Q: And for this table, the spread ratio 1.4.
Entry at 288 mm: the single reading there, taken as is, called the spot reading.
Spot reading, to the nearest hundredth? 46.38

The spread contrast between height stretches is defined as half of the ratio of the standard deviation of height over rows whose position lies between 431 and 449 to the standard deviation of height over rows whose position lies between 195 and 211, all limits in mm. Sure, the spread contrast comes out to 0.69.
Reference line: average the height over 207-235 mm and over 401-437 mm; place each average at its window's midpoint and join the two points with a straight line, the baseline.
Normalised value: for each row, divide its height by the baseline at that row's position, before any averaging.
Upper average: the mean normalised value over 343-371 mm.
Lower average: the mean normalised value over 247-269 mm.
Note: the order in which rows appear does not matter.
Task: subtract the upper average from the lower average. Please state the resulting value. 0.16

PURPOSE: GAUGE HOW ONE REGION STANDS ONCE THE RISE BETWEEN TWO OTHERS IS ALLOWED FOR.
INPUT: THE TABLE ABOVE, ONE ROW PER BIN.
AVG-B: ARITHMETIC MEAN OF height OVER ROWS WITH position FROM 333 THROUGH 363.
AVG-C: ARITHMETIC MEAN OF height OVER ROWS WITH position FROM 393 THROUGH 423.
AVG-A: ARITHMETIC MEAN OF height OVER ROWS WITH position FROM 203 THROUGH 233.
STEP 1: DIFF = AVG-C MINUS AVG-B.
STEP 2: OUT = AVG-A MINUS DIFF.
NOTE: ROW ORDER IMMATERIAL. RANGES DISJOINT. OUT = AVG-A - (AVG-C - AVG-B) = 40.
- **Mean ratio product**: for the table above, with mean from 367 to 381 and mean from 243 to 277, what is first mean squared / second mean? 33.7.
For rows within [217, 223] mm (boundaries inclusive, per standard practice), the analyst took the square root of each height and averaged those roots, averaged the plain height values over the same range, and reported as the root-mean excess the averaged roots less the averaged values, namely -38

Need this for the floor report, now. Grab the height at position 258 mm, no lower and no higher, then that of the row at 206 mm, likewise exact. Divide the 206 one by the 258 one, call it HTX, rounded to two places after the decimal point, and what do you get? 0.94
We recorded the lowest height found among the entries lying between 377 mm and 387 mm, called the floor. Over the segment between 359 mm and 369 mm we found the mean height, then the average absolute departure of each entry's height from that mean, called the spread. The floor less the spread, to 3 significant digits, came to 37.5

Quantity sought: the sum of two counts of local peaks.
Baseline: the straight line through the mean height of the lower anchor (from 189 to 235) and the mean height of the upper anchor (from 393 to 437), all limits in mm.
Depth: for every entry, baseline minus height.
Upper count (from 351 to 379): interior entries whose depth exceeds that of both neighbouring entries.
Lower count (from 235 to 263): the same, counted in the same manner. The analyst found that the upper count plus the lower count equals 10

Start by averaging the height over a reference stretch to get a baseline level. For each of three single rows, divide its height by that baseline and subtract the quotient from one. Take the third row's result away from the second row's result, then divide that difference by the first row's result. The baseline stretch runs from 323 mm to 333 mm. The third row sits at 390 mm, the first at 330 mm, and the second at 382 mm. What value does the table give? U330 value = -3.5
